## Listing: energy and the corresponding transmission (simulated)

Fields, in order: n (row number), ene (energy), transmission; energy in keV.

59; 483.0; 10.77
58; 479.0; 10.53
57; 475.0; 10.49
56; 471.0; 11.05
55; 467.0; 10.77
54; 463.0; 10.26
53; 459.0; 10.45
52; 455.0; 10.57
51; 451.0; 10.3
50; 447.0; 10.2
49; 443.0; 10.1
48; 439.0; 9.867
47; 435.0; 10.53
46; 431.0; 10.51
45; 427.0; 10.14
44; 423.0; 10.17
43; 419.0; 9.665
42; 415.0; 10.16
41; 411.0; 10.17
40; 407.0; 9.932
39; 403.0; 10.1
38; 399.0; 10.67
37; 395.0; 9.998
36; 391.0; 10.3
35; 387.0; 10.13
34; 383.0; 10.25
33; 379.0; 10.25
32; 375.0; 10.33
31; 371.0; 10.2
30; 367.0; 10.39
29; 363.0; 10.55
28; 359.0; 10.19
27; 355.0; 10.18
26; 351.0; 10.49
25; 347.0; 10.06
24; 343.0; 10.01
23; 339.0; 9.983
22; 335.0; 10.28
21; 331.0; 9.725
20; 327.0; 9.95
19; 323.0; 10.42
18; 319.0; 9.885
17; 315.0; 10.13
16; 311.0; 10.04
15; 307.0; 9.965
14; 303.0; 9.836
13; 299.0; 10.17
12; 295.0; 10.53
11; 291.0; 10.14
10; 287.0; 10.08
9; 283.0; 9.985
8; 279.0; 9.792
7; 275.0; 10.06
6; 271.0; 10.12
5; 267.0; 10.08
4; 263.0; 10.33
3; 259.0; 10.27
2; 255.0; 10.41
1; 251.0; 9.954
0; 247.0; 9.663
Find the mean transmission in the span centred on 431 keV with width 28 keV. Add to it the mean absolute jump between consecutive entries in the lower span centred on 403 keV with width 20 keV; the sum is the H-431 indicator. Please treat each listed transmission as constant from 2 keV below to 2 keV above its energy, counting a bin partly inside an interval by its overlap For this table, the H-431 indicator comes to 10.6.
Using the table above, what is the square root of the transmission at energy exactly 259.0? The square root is 3.20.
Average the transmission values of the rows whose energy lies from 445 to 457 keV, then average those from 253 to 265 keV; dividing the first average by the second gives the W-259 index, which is 1.00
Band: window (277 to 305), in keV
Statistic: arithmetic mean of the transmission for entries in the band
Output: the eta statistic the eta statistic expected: 10.1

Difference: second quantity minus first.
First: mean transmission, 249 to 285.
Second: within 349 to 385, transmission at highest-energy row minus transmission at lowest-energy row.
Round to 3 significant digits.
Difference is -10.4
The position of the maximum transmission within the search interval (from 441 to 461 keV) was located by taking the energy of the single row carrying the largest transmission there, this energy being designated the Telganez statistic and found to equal 455.0 keV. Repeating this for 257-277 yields 263.0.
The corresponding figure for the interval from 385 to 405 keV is 399.0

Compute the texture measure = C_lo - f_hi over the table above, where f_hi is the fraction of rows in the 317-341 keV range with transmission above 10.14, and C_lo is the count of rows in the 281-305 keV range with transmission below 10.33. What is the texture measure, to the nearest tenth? 4.7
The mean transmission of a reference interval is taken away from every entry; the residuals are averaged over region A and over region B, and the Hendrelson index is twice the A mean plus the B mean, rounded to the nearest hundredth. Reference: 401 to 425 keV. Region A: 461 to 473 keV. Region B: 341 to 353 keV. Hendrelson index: 1.47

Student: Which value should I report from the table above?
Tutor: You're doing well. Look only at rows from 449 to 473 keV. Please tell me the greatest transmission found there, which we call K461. 11.05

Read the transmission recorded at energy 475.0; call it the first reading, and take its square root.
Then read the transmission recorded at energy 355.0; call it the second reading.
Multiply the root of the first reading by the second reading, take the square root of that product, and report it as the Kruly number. 5.74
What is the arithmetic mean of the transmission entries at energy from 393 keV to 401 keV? 10.3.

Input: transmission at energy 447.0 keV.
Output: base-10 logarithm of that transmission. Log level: 1.01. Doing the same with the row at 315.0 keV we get 1.01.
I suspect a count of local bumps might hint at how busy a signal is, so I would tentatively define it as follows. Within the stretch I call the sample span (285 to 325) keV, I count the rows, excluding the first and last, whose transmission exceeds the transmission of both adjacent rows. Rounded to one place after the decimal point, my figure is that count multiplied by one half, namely 1.0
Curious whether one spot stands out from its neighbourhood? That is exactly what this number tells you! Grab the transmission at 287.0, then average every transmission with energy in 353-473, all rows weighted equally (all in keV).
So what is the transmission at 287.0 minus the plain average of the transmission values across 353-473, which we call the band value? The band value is -0.20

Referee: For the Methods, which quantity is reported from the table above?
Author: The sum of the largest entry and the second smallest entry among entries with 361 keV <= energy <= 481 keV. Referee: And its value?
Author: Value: 20.9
